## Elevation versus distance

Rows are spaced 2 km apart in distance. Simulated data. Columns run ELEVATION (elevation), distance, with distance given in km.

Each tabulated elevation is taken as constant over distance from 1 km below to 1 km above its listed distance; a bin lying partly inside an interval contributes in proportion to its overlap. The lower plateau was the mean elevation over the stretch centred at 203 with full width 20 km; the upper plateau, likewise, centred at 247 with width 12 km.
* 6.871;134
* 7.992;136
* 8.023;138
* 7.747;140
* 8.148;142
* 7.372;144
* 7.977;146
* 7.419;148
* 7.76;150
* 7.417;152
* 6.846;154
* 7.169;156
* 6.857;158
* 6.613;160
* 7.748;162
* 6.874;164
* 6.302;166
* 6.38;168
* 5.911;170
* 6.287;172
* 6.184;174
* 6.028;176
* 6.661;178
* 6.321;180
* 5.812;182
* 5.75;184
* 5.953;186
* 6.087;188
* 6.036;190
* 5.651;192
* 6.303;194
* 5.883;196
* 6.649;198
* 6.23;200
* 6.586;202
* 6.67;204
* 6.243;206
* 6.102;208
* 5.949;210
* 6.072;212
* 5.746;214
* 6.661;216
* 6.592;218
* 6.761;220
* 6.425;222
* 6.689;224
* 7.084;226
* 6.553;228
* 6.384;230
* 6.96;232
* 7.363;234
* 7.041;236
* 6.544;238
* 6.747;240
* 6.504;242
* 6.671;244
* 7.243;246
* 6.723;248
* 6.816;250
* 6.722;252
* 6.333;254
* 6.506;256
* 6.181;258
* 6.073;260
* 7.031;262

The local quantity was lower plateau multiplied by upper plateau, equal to 43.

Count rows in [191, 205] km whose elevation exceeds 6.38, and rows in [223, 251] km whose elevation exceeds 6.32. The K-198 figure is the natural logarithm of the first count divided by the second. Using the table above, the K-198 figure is -1.5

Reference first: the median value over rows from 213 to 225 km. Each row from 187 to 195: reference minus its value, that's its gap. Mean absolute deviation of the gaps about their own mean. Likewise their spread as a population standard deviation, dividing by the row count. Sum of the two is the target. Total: 0.42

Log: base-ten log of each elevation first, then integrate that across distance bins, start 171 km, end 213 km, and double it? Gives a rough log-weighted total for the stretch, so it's 66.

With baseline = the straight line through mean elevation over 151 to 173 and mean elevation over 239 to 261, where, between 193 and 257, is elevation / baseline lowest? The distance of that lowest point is 214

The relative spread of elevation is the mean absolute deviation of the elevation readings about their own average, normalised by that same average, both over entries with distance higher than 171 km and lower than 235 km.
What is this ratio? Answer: 0.053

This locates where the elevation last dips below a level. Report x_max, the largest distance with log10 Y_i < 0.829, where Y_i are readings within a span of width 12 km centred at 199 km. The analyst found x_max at 204 km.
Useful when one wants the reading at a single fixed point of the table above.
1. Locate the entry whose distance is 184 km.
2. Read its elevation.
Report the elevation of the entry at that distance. 5.75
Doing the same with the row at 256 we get 6.506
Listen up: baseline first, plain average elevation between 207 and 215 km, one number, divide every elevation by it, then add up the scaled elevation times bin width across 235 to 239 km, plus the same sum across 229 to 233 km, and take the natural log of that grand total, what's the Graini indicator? 2.20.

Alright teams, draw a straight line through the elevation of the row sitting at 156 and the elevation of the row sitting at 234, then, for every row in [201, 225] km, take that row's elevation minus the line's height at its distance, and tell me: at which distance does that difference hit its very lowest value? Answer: 214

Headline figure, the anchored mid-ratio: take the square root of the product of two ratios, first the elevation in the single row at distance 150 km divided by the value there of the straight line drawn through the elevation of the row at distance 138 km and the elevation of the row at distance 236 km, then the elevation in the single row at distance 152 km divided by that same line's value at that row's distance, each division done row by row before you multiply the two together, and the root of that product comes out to 0.96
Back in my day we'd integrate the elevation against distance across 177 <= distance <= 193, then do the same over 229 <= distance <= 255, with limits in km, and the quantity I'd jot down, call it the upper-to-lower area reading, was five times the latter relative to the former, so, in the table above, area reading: 9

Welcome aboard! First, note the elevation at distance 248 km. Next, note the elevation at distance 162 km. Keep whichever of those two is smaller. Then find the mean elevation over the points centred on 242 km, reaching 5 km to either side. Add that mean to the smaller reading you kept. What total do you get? 13.5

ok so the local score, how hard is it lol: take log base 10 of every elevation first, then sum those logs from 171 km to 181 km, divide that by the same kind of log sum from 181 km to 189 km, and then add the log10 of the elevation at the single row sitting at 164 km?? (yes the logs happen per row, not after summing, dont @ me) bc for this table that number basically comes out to 2.1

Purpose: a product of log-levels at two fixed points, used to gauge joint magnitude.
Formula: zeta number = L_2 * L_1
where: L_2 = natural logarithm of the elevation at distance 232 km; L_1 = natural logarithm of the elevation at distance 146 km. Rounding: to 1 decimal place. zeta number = 4.0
